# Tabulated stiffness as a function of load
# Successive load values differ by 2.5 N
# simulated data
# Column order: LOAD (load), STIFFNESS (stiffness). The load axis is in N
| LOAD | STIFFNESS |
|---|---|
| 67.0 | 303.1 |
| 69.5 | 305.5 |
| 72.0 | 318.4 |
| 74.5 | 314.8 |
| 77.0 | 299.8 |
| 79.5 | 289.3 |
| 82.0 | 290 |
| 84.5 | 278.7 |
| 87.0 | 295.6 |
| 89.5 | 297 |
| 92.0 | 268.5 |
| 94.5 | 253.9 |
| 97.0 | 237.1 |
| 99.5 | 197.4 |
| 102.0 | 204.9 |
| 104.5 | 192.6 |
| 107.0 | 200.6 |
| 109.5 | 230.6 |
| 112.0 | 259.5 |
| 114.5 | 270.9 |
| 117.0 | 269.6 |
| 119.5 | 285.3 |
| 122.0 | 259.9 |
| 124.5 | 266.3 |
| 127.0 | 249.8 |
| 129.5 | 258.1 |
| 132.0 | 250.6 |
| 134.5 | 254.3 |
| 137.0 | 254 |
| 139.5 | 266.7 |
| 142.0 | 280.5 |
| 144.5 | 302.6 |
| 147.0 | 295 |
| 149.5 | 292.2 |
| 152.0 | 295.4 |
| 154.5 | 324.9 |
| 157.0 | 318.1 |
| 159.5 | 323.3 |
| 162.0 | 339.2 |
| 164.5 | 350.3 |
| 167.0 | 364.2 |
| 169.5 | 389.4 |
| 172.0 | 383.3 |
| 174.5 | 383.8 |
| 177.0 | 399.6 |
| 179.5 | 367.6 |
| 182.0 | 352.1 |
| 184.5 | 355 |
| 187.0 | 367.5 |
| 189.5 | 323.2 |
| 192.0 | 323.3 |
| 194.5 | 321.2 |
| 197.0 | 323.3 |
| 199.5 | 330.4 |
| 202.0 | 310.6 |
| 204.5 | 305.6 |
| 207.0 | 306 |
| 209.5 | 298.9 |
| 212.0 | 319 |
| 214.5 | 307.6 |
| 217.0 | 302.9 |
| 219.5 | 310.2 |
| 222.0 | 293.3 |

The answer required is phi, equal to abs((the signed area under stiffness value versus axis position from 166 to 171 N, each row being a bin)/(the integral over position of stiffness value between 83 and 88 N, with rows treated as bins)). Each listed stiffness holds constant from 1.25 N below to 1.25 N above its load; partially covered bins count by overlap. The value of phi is 1.32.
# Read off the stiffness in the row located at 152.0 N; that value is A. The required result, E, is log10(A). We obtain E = 2.470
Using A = 295.4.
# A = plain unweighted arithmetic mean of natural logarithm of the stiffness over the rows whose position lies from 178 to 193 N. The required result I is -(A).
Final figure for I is -5.85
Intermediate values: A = 5.85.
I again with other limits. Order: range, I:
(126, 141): -5.54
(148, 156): -5.72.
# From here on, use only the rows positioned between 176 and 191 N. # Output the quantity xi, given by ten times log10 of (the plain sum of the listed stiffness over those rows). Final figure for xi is 33.4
